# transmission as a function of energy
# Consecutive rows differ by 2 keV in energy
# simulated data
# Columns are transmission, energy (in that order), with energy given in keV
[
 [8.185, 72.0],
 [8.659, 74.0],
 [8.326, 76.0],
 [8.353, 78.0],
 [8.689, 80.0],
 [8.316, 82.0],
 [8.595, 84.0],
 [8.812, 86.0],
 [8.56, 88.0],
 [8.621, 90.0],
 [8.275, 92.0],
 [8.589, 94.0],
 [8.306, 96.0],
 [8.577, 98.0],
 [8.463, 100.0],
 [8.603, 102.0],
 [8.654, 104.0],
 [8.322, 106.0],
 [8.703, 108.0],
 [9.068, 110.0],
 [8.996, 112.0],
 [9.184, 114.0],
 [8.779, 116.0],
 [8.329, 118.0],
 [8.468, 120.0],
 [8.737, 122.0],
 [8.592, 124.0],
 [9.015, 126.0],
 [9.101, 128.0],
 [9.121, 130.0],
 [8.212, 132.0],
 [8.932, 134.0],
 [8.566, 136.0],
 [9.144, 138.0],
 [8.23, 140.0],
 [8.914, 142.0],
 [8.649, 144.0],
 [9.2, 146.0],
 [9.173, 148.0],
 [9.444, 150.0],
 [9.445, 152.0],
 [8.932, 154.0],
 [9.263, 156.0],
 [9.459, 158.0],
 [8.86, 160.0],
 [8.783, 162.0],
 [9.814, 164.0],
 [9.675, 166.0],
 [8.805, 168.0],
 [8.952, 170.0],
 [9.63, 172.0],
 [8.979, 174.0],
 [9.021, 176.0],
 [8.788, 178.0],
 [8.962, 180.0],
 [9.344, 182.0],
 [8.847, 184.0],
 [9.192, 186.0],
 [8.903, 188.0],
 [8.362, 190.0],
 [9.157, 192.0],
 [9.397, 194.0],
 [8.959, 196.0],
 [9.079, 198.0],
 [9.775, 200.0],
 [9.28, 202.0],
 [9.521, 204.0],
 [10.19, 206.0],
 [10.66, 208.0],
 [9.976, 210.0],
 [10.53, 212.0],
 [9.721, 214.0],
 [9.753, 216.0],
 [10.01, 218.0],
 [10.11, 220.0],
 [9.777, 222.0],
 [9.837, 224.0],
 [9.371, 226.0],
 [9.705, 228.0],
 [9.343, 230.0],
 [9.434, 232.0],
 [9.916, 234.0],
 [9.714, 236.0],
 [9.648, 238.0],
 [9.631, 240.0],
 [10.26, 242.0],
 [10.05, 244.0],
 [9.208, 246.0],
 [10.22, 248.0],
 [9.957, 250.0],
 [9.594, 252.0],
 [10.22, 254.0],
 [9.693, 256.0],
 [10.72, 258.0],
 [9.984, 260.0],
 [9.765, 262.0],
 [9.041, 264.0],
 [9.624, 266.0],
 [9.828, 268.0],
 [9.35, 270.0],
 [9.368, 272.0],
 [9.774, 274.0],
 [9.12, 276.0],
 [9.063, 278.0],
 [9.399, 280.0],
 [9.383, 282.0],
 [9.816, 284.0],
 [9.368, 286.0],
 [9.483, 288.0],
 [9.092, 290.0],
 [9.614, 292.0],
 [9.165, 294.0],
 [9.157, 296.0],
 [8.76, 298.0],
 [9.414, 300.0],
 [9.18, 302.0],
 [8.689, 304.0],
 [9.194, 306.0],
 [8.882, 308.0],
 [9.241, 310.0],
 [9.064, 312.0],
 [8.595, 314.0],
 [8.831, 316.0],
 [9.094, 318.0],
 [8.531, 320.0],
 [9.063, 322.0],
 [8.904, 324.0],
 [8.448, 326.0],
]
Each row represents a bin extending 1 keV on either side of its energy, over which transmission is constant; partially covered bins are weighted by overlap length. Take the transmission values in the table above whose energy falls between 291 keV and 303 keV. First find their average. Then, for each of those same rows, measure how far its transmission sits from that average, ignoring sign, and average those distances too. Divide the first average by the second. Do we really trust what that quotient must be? 46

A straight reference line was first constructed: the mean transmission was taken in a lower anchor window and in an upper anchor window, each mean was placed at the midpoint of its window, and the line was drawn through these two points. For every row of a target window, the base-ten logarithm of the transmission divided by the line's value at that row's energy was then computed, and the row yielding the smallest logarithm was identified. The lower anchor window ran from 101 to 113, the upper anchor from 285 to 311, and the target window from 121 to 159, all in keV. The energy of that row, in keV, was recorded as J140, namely 132.0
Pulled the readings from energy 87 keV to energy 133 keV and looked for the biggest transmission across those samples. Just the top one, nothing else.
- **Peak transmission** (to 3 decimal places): 9.184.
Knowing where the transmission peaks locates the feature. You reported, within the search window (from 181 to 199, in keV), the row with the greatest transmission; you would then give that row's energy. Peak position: 194.0 keV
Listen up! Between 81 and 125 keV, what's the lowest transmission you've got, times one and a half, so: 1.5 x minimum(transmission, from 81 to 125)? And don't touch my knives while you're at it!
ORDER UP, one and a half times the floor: 12.4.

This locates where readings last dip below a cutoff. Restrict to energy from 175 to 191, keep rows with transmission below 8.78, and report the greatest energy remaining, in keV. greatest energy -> 190.0 keV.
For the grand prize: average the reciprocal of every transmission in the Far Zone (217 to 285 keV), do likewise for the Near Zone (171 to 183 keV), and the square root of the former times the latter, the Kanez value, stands 0.106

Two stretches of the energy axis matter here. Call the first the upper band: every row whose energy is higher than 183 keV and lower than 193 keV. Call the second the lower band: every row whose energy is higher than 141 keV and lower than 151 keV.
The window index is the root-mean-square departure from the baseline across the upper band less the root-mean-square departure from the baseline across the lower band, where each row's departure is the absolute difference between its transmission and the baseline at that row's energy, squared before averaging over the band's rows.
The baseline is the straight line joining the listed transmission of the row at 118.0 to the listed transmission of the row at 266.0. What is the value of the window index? -0.3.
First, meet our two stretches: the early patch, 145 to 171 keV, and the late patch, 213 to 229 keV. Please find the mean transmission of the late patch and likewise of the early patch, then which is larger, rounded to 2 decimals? 9.79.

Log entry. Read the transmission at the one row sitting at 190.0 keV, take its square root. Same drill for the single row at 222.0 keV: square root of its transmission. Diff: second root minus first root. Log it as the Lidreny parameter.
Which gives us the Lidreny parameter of 0.24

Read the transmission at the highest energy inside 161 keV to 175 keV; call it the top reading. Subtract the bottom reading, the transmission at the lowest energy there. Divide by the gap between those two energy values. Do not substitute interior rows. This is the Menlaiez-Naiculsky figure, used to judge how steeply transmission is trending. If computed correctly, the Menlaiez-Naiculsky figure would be 0.02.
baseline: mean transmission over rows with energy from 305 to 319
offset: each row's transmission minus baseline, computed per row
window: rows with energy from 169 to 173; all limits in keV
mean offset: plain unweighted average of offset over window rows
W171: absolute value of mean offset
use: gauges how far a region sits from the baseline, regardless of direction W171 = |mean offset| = 0.31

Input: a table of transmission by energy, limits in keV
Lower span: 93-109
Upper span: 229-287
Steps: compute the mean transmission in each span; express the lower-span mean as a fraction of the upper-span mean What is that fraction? 0.88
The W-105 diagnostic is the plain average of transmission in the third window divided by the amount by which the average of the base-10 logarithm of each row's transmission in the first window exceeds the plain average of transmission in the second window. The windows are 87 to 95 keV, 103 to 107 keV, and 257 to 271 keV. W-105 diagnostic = -1.29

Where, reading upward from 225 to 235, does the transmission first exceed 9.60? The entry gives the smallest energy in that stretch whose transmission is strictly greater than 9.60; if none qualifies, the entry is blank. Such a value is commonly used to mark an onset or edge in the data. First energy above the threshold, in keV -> 228.0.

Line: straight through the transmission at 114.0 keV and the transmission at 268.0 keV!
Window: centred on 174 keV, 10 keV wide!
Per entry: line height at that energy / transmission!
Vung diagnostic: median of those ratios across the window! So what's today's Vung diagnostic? 1.05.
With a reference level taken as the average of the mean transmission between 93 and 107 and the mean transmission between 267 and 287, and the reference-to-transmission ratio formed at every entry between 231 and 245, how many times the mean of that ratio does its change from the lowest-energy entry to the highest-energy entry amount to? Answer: -0.064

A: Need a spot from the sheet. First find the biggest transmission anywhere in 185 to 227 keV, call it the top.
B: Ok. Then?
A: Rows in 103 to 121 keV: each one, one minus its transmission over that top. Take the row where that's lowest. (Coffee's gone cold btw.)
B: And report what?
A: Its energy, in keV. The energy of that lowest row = 114.0 keV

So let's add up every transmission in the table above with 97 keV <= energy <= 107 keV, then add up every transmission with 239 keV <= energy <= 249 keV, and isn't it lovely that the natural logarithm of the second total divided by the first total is 0.15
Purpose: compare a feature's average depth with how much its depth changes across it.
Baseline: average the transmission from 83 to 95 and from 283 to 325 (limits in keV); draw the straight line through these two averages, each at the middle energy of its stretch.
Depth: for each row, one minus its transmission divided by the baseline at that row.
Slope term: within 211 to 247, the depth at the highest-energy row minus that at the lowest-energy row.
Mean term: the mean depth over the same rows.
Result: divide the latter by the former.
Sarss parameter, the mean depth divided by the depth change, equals -0.6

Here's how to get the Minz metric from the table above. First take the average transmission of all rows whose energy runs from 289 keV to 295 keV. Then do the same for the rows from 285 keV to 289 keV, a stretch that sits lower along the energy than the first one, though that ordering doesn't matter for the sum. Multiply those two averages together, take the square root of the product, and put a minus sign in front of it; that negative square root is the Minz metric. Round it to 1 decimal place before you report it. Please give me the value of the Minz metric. -9.4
